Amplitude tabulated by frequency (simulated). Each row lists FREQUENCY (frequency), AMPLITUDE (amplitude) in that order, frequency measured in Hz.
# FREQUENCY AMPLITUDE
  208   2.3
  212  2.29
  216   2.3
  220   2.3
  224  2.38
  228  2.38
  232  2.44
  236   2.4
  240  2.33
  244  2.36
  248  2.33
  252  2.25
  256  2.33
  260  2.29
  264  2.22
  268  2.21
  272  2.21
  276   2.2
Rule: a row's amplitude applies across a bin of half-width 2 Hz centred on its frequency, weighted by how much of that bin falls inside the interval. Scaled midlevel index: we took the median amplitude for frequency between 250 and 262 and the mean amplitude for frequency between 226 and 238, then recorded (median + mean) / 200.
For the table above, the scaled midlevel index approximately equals 0.0235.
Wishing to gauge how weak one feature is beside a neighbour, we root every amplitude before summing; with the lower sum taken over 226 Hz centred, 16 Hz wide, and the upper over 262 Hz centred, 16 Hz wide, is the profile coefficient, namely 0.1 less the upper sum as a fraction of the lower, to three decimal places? -0.876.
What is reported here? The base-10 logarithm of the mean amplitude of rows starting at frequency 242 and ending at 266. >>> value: 0.361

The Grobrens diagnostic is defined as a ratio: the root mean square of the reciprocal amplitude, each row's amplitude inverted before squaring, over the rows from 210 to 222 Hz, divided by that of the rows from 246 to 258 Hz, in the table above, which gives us 1.00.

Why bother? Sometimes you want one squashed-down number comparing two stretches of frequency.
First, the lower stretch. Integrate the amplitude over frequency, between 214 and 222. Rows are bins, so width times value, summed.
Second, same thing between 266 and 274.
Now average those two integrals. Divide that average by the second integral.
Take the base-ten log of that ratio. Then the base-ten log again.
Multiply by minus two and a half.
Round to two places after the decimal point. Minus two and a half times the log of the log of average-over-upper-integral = 5.14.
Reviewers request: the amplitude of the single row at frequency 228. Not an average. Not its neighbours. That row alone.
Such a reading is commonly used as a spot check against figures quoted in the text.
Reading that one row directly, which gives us 2.38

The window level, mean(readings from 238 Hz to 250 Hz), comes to 2.34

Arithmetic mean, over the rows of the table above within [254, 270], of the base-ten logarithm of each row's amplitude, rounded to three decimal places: 0.354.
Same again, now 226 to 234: 0.382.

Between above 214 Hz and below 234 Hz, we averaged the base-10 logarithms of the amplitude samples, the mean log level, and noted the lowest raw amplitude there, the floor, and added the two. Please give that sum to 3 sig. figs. 2.67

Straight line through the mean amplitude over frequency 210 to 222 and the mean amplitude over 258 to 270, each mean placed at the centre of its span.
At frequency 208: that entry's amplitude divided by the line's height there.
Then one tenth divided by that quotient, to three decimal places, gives 0.100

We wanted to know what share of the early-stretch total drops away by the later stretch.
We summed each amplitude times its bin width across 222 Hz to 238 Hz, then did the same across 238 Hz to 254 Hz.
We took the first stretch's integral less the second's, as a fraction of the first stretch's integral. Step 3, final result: 0.03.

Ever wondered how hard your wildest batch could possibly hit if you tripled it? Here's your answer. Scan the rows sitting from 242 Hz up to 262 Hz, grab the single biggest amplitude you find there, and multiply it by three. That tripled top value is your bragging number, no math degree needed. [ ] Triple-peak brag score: 7.08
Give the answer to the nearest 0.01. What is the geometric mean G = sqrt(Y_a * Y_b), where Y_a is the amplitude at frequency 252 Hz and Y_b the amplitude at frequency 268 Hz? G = 2.23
